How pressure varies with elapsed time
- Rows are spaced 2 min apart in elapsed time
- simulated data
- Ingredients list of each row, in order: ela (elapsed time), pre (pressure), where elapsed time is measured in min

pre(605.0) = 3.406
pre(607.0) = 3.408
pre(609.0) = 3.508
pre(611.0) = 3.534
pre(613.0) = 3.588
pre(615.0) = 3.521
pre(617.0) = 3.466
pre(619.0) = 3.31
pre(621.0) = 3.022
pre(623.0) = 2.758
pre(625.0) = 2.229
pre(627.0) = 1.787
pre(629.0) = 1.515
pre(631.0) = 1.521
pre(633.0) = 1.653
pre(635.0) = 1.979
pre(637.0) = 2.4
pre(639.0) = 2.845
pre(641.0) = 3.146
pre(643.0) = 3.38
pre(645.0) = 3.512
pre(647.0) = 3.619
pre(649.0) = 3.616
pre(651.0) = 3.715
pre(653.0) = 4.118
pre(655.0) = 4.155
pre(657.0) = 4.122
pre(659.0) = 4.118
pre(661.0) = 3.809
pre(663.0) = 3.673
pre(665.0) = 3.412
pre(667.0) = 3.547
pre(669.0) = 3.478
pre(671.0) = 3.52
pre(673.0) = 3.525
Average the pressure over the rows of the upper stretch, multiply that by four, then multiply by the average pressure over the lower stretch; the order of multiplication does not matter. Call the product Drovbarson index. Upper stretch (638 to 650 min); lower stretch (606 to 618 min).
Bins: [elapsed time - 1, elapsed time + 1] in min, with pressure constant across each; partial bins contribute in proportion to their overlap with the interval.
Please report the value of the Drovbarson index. 47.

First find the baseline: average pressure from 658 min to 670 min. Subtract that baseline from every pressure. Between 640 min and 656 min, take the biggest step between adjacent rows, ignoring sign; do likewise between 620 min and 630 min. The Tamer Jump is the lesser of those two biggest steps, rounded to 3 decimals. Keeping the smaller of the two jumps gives 0.403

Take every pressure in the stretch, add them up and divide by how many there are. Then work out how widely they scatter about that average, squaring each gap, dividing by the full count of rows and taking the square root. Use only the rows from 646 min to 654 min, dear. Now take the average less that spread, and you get 3.6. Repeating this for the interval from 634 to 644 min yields 2.2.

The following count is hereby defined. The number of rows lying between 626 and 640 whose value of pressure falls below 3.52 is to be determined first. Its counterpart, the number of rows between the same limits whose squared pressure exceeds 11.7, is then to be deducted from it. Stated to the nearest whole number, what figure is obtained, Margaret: 7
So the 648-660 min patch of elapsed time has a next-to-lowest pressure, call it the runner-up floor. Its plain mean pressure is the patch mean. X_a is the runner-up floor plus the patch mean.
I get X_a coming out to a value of 7.7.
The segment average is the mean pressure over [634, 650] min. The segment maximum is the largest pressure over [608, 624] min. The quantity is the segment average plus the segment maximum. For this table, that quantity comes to 6.65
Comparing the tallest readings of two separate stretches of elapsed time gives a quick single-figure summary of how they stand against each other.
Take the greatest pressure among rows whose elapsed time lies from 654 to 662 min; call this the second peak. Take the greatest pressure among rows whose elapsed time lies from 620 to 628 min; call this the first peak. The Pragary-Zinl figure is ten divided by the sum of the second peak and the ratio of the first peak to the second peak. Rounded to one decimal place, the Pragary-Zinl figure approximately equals 2.0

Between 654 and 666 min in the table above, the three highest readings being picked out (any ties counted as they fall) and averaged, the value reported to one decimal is 4.1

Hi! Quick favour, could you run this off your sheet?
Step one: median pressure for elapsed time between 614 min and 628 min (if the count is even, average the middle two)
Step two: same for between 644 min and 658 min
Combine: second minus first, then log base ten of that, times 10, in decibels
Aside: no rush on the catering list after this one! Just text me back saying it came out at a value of -2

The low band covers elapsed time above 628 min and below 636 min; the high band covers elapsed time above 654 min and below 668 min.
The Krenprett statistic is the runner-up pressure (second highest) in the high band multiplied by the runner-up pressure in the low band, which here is 7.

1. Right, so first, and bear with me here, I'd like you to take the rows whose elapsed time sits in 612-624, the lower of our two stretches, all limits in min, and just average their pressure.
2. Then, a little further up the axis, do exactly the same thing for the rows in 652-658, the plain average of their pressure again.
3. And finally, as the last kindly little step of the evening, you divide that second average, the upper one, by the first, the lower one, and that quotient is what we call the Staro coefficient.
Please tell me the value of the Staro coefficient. 1.3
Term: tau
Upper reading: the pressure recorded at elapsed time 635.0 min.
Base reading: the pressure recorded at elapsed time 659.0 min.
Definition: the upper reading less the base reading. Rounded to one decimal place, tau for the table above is -2.1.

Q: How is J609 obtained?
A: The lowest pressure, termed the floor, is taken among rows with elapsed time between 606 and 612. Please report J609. 3.408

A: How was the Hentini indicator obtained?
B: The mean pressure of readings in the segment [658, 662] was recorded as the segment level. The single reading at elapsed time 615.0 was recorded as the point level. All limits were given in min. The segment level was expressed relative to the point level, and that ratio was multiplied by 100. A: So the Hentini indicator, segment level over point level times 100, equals 113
